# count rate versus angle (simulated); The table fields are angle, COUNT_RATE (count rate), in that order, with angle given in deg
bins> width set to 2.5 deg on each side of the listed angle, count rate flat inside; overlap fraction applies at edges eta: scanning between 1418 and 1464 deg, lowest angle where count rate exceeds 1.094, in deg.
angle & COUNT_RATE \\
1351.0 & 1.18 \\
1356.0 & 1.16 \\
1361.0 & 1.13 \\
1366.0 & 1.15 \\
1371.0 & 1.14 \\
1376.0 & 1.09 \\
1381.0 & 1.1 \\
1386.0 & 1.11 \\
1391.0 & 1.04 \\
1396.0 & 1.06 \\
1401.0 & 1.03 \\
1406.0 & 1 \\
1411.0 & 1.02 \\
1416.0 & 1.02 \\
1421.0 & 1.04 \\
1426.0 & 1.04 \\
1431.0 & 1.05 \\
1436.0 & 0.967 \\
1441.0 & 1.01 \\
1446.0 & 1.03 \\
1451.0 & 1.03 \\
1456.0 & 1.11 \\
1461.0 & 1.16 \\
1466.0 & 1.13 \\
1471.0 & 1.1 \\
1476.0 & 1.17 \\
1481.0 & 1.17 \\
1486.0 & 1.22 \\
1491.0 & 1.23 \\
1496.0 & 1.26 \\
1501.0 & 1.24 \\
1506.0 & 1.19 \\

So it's 1456.0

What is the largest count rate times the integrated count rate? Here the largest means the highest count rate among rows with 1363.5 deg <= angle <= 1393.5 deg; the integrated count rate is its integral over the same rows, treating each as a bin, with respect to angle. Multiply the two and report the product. 38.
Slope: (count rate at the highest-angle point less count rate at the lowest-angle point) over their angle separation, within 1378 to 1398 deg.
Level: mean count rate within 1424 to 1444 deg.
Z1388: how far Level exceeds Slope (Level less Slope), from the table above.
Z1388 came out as 1.02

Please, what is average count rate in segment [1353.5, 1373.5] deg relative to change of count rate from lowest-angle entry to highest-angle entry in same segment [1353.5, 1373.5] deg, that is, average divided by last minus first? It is -57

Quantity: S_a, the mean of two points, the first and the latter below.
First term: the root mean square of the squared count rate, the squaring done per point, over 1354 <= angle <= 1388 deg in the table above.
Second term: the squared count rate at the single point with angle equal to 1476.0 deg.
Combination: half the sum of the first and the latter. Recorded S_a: 1.32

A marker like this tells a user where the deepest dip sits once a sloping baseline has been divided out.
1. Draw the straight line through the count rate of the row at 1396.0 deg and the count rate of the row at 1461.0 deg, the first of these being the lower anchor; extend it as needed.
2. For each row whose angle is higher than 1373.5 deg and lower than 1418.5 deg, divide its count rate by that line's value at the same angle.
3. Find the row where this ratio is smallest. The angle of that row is 1406.0 deg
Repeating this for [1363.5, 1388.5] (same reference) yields 1376.0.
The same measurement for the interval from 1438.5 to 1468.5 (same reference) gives 1441.0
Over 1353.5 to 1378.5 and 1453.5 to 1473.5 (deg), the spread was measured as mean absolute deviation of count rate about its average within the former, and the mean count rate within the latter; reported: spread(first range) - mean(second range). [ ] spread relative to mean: -1.11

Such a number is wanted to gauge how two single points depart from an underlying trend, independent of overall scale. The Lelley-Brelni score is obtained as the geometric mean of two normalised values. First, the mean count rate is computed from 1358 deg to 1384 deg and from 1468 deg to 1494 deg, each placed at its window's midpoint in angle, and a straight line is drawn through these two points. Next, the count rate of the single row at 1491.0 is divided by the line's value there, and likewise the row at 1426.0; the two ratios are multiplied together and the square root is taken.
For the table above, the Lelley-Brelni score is 0.97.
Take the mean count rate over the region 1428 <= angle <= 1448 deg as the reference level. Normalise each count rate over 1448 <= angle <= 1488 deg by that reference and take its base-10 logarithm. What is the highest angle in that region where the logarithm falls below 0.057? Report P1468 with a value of 1471.0 deg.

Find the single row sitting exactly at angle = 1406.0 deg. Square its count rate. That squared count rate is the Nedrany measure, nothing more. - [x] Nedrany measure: 1.00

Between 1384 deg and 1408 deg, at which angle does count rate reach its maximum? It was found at 1386.0 deg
